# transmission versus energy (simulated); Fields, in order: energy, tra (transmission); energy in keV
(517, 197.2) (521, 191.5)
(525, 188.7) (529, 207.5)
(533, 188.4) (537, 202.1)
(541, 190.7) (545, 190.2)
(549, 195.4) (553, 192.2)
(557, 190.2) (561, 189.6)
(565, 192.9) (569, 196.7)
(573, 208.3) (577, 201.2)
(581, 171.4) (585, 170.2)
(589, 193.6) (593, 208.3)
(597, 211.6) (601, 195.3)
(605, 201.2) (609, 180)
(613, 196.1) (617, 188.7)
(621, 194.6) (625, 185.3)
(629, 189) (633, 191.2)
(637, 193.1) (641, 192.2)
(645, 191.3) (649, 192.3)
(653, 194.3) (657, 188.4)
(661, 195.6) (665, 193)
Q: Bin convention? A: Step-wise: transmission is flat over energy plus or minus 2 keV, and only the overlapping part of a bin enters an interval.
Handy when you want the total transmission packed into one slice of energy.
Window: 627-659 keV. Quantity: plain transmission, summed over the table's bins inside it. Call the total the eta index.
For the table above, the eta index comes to 1532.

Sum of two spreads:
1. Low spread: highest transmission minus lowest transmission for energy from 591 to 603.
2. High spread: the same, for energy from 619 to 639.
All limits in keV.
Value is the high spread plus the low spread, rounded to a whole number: 26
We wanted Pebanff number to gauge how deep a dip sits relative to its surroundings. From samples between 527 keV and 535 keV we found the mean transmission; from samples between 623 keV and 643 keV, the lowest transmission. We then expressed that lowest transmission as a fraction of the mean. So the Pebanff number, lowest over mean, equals 0.94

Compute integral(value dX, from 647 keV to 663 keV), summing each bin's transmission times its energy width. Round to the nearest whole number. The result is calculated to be 3082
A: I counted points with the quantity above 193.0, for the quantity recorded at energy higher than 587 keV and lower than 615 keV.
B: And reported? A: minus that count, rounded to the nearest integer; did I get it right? -6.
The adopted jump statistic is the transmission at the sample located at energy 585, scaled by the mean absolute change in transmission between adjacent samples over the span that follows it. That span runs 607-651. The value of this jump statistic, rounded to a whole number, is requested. 35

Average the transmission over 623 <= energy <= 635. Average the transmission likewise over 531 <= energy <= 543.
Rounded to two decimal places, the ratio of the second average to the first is 1.03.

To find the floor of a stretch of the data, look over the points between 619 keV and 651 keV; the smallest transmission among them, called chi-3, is 185.3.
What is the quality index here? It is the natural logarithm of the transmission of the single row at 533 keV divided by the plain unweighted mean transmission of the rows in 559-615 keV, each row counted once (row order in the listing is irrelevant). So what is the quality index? -0.029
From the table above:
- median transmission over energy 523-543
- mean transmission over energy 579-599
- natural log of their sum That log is 5.94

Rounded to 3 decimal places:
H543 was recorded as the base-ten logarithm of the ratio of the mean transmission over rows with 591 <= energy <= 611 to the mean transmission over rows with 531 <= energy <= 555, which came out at 0.014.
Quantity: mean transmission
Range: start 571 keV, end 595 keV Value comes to 192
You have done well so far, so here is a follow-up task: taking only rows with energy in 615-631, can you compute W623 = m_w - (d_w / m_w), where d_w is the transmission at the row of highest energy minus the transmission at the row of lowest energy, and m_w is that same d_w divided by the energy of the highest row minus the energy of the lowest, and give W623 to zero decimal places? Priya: -12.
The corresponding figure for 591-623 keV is -28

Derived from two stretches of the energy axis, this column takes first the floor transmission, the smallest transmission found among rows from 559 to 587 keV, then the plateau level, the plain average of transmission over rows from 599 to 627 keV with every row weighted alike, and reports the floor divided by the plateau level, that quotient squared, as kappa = 0.79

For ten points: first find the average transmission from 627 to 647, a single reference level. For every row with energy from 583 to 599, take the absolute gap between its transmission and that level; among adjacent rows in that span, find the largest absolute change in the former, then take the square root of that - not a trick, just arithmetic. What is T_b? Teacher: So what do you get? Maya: 4.3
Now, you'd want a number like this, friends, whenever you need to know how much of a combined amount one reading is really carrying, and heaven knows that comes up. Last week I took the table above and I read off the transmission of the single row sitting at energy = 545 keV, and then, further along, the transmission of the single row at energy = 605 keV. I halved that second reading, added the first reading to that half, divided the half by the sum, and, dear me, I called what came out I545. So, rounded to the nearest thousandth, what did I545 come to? 0.346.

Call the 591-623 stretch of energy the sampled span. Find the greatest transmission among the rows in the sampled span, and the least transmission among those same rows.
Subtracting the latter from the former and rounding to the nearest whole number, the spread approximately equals 32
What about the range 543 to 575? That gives 19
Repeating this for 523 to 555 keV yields 19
